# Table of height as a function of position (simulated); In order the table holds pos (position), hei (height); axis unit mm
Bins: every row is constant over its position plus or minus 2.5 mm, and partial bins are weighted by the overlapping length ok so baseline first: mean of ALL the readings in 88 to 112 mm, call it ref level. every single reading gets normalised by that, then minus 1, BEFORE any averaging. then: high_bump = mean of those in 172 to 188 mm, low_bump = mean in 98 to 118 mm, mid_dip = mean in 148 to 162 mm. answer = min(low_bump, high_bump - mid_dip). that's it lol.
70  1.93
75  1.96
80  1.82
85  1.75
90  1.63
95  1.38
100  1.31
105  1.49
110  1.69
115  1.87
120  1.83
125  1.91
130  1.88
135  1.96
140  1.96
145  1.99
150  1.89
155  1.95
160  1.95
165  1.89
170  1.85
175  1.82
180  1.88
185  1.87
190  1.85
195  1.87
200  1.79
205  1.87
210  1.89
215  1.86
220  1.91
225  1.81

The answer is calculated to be -0.05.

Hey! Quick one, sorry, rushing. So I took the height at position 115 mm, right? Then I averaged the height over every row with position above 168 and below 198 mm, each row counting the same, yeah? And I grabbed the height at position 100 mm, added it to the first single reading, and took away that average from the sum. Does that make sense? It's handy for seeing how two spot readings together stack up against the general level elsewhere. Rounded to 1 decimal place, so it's 1.3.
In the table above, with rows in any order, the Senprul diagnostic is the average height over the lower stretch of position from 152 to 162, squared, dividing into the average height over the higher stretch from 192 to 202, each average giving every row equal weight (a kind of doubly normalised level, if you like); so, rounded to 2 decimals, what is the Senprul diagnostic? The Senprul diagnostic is 0.48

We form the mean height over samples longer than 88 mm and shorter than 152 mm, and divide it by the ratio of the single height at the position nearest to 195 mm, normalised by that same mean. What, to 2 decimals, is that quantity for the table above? 1.64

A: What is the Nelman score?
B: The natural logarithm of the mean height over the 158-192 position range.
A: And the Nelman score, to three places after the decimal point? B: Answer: 0.627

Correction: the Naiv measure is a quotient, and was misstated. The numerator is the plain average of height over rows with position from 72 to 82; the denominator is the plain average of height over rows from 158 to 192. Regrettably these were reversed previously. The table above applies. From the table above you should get 1.01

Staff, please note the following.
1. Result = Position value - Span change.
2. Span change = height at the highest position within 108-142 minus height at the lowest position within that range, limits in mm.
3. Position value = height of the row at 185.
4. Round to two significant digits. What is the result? 1.6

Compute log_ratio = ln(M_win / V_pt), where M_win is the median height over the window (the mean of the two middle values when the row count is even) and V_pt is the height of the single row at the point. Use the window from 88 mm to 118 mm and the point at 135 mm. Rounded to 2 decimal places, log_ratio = -0.23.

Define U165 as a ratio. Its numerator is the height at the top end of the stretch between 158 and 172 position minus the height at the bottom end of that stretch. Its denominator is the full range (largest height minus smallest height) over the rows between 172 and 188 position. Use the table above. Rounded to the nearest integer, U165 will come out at -2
